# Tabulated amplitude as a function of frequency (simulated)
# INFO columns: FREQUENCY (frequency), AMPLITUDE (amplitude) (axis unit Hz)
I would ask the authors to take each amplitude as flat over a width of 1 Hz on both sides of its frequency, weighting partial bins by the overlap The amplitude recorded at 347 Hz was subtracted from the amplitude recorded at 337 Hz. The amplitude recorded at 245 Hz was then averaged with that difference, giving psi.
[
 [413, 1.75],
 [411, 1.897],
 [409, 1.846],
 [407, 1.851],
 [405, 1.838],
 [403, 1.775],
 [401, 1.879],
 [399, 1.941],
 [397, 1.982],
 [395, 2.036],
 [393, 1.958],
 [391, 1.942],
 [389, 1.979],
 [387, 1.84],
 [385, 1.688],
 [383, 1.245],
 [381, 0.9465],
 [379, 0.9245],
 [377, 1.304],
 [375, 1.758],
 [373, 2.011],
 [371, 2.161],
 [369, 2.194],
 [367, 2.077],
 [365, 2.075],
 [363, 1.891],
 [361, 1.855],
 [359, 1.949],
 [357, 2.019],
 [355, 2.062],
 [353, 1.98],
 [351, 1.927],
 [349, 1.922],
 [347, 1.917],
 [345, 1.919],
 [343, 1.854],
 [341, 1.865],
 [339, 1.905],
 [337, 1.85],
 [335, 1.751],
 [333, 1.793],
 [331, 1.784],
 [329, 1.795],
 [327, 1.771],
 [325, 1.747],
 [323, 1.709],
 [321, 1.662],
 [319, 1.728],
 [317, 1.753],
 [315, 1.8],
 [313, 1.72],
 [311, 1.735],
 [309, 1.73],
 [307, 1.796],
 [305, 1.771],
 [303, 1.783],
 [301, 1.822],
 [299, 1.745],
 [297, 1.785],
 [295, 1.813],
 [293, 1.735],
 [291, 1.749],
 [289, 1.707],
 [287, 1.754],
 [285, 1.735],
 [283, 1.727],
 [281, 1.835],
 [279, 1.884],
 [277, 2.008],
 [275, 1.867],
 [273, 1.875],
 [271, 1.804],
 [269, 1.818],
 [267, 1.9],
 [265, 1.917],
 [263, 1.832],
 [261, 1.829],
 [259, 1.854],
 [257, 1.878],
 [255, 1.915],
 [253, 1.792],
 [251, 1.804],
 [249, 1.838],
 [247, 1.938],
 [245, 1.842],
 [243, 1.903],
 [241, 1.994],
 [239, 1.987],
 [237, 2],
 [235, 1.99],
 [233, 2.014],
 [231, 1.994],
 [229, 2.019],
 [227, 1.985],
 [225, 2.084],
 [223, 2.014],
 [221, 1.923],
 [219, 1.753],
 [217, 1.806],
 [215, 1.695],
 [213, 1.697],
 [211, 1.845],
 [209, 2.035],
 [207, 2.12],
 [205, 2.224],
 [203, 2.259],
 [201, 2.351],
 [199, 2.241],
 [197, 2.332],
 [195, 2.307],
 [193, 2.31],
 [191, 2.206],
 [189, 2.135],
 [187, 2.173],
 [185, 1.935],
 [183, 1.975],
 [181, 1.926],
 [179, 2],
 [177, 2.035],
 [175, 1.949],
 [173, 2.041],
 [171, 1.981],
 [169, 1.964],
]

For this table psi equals 0.89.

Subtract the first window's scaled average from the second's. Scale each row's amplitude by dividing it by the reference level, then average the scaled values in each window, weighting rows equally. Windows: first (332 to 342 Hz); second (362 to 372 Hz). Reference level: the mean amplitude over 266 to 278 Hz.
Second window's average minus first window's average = 0.13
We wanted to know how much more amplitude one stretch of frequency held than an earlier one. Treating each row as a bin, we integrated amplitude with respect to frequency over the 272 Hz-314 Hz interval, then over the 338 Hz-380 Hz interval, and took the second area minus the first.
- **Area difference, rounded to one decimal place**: 4.0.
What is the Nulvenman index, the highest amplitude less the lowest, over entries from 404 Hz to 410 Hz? 0.013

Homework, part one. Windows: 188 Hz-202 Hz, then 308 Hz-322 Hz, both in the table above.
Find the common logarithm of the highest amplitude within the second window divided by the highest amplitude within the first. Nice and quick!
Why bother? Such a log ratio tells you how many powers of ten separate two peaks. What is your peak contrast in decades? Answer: -0.12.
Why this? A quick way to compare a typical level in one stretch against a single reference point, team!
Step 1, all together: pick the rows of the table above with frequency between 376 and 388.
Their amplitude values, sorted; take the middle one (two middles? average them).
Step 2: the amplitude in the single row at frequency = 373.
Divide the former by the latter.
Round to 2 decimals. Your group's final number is 0.63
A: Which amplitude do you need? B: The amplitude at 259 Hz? 1.854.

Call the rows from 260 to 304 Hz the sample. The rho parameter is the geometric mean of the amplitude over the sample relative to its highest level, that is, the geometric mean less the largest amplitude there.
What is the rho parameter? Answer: -0.19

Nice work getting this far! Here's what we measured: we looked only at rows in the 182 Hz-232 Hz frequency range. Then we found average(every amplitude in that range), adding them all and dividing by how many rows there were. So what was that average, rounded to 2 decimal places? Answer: 2.06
